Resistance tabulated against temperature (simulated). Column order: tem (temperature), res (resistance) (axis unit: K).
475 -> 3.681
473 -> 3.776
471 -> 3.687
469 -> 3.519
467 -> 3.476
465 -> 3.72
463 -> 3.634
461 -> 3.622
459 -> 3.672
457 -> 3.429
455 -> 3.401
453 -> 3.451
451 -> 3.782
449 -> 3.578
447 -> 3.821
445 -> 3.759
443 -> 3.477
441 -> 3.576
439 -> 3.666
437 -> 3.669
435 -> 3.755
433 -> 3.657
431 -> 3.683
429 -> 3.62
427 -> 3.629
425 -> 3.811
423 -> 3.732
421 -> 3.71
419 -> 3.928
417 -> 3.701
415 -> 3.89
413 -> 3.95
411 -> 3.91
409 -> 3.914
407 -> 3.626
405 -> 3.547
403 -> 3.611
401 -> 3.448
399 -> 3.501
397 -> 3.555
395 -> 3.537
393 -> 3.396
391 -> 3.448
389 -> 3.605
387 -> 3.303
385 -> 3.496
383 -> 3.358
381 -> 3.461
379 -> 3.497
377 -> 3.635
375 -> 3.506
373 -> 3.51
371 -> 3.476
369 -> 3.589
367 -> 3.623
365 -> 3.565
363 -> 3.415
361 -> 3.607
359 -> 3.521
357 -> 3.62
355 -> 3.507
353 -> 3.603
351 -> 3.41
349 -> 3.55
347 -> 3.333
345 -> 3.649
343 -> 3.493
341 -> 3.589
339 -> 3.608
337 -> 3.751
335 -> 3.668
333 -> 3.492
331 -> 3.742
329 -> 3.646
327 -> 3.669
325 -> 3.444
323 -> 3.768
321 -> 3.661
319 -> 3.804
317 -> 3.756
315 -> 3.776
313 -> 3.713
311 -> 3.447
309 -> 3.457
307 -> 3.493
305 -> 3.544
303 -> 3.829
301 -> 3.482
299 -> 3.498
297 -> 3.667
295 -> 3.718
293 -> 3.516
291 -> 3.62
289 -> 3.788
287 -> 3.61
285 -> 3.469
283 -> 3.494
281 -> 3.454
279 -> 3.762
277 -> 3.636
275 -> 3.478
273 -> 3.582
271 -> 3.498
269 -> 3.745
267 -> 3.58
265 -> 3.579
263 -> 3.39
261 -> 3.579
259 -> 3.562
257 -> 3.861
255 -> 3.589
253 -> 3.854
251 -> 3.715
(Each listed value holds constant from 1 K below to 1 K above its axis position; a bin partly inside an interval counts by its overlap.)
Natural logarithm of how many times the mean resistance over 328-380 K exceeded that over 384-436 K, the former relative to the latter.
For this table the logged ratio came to -0.025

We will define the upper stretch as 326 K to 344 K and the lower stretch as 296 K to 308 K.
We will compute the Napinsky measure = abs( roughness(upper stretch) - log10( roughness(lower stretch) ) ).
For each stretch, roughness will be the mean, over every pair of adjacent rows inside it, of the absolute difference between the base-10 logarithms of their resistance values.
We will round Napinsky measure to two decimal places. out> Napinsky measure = 1.70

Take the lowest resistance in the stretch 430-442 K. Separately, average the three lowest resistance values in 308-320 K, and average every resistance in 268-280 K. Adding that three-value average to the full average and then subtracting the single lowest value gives 3.58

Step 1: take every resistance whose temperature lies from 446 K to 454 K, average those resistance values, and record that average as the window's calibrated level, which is 3.66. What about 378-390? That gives 3.45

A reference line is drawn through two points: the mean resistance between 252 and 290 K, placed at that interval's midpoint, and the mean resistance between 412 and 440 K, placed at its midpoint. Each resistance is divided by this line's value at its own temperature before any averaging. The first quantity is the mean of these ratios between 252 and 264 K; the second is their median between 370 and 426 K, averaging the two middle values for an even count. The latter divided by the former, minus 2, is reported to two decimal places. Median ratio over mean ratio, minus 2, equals -1.06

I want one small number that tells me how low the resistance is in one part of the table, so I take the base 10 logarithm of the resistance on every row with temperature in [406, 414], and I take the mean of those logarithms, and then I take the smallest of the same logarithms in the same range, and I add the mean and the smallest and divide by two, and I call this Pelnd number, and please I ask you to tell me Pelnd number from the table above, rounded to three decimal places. 0.572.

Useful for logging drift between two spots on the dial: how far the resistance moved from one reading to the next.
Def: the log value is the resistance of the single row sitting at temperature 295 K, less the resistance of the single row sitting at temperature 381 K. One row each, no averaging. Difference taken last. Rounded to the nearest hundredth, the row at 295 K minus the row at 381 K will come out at 0.26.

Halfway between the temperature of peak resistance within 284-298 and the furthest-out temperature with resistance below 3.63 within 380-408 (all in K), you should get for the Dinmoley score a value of 348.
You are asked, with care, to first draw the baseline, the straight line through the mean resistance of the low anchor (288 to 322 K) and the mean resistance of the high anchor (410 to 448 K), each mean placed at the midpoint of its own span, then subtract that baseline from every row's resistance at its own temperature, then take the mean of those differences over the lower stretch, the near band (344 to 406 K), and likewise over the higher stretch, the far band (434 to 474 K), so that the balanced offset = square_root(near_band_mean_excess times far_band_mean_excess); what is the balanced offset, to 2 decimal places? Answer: 0.15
